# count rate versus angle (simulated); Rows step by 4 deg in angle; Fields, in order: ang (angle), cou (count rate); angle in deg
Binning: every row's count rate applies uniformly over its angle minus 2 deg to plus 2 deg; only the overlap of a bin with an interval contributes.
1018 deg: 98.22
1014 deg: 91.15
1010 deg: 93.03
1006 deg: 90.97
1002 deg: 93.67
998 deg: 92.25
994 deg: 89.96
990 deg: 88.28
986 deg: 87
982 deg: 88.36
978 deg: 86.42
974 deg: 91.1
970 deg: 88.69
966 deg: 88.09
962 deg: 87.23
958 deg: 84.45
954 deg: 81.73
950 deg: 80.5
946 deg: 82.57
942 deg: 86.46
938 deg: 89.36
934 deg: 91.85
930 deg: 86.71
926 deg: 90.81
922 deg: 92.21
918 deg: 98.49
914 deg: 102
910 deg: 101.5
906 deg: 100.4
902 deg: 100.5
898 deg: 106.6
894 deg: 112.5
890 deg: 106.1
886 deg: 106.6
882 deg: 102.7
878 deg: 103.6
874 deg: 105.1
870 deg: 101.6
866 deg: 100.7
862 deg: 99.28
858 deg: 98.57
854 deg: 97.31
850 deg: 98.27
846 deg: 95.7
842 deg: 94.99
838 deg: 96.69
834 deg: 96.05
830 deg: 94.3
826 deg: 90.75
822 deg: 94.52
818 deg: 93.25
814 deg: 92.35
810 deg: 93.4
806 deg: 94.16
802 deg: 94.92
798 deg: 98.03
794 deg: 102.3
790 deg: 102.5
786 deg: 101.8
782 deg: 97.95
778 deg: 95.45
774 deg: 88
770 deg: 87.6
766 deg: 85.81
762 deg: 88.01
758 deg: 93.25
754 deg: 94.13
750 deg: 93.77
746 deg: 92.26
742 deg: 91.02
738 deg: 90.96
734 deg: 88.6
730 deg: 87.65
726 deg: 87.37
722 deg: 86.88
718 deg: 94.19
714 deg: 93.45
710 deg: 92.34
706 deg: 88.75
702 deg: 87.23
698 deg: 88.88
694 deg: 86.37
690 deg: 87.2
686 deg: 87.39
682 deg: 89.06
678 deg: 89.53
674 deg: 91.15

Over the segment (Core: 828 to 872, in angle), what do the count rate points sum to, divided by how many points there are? 98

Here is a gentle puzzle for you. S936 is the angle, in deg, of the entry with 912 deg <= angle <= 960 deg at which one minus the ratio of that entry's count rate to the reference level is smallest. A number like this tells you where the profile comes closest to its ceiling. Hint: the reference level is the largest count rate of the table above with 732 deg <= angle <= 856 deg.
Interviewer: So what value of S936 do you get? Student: 914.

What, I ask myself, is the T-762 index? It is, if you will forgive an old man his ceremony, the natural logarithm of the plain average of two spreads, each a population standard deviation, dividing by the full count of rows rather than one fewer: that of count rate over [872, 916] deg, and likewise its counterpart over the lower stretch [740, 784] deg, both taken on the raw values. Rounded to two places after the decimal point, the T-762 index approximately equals 1.26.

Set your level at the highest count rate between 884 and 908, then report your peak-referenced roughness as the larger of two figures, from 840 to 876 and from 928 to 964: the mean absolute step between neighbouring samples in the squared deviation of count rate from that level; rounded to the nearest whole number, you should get 153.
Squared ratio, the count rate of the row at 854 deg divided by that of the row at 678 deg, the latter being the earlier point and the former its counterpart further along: 1.18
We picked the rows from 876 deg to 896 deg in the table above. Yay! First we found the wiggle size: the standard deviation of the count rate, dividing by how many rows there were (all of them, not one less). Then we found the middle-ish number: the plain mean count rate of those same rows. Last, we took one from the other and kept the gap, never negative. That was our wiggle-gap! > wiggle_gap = 102.9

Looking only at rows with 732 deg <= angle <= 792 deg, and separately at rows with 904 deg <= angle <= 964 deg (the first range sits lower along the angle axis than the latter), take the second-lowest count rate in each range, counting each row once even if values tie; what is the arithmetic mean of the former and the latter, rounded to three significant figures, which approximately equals 84.7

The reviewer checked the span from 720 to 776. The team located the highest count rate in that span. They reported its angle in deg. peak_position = 754 deg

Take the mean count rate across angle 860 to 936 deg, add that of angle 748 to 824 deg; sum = 195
